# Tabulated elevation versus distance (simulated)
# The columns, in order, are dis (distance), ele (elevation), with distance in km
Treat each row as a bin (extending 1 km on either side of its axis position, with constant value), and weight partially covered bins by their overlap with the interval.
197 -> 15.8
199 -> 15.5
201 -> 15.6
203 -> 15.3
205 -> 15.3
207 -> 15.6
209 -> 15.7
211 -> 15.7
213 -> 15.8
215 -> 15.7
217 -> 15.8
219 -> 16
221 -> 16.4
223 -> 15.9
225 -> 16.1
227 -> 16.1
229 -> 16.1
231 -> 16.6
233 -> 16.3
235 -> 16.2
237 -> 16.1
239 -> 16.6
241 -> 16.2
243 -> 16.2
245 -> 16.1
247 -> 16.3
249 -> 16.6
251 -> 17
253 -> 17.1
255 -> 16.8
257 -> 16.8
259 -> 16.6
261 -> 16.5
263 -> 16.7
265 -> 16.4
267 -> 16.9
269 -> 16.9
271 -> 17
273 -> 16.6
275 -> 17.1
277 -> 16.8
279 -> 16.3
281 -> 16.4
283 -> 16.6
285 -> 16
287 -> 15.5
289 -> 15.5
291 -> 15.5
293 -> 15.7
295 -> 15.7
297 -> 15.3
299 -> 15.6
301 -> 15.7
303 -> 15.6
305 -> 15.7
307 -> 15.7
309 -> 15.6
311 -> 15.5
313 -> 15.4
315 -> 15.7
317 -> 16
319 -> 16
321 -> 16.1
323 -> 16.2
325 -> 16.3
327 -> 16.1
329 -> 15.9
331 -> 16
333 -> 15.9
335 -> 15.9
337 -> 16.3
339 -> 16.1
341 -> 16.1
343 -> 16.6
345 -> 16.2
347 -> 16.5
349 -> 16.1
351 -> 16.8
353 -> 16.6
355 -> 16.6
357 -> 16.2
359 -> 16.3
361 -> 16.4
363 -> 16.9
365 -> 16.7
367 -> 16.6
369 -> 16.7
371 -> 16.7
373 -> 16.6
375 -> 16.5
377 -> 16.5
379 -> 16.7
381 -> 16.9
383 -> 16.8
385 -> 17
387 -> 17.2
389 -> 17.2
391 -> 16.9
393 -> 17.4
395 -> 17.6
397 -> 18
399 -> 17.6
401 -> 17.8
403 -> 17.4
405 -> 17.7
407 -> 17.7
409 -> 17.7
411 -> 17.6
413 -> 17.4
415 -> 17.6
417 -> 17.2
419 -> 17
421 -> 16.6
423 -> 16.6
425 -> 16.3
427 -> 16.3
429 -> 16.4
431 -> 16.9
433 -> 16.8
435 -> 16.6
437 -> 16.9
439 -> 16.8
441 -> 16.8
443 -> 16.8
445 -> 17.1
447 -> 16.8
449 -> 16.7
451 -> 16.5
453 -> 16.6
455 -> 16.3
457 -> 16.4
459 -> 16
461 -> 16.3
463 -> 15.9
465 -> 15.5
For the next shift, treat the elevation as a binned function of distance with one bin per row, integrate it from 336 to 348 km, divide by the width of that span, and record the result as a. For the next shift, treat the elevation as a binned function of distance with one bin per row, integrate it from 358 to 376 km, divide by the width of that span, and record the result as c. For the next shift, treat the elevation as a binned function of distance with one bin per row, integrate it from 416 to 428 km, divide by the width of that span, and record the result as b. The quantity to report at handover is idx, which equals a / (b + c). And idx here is 0.49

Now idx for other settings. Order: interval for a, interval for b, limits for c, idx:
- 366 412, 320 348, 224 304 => 0.53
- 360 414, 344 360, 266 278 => 0.51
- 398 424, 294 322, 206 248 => 0.55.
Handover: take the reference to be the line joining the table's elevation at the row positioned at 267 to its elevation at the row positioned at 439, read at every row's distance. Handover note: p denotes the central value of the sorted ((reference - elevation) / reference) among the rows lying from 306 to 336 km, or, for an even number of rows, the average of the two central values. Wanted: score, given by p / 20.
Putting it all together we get 0.003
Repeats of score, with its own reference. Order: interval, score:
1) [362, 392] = 0.000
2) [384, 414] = -0.002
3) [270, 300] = 0.003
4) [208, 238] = 0.002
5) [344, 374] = 0.001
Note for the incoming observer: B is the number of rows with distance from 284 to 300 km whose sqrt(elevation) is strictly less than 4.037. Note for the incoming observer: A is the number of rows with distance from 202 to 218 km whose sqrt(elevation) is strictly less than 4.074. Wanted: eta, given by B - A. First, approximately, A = 8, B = 8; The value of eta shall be 0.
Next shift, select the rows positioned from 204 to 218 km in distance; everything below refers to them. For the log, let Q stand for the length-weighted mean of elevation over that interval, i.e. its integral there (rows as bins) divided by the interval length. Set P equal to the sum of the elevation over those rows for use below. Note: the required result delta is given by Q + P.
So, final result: 125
